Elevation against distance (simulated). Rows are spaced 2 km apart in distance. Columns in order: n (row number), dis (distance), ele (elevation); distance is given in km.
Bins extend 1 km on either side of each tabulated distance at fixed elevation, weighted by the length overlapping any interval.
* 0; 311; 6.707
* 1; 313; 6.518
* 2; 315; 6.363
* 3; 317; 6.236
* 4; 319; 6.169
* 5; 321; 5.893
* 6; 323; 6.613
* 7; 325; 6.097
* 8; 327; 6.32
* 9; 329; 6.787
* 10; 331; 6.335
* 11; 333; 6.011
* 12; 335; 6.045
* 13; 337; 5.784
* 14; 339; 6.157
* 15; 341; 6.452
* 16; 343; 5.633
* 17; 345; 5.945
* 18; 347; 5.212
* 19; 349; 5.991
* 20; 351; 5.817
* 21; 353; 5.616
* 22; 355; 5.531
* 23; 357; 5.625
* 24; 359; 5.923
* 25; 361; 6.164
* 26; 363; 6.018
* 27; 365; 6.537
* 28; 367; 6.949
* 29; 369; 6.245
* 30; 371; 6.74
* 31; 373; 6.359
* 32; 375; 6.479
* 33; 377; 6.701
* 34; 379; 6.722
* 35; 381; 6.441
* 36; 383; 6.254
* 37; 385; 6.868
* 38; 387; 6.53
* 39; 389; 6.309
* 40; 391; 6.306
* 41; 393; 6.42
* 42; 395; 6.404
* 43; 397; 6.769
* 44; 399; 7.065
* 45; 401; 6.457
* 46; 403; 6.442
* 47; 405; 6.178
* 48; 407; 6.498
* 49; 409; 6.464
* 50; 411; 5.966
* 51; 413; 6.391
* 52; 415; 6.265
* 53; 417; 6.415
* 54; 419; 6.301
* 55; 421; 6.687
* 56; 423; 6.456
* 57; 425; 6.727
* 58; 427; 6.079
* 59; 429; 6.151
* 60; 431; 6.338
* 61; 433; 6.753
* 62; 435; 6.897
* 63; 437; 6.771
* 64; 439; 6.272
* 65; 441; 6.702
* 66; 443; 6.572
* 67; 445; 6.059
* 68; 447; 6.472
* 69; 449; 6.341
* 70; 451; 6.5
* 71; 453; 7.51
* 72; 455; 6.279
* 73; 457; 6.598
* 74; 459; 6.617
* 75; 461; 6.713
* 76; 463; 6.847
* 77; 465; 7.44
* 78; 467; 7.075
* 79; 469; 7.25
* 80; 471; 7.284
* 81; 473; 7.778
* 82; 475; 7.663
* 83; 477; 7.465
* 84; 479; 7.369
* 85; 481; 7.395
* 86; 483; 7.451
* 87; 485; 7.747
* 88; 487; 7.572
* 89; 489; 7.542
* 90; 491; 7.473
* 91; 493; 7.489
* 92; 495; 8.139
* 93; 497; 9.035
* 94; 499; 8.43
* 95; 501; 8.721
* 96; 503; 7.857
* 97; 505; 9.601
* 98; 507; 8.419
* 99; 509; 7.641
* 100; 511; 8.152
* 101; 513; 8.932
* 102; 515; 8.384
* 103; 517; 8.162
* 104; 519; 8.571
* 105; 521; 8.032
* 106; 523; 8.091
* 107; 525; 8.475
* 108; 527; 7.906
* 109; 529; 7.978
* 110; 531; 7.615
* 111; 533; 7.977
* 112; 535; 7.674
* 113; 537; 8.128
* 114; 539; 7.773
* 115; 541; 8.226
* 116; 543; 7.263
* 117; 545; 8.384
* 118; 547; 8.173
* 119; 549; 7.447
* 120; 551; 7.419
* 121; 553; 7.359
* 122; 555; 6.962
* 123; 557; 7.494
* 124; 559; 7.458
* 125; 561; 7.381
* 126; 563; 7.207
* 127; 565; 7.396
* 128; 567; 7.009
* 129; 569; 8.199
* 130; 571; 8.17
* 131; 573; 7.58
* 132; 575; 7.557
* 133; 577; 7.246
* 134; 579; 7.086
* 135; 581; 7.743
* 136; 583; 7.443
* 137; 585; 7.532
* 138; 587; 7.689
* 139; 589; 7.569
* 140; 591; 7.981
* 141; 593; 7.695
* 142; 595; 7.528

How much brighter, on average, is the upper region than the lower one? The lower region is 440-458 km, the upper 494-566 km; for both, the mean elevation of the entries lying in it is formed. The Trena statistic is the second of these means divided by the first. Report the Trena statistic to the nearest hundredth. 1.22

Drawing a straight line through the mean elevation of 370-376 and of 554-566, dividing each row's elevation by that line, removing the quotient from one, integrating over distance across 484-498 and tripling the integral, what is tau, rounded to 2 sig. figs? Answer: -5.0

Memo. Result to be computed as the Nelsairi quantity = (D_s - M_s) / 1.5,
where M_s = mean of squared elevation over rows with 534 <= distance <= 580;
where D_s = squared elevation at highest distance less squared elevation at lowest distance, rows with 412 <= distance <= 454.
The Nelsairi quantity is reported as -28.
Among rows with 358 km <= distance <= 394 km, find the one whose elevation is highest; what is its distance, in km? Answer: 367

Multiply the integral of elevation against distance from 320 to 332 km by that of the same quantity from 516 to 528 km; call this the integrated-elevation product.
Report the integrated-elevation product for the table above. 7493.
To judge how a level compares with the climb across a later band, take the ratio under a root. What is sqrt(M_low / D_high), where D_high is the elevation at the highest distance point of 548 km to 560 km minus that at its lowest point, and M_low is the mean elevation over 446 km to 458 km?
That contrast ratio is 24.5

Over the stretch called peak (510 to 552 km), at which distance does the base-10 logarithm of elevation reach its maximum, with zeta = 513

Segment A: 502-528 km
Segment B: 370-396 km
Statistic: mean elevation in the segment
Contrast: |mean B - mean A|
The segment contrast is 1.8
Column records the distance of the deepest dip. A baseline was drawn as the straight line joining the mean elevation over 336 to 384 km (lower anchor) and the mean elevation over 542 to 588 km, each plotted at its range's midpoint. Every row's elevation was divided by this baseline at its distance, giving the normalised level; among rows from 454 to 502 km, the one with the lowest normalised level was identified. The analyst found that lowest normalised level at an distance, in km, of 455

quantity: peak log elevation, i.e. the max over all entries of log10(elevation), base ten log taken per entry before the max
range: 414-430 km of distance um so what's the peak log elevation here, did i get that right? 0.83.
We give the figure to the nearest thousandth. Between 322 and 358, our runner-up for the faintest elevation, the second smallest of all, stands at 5.531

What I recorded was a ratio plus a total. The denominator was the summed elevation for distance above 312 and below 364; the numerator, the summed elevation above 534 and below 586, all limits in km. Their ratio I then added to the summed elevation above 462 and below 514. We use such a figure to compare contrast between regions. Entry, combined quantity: 205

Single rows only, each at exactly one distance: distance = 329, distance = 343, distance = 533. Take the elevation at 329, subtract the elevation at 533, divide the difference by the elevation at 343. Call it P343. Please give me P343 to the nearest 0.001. -0.211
